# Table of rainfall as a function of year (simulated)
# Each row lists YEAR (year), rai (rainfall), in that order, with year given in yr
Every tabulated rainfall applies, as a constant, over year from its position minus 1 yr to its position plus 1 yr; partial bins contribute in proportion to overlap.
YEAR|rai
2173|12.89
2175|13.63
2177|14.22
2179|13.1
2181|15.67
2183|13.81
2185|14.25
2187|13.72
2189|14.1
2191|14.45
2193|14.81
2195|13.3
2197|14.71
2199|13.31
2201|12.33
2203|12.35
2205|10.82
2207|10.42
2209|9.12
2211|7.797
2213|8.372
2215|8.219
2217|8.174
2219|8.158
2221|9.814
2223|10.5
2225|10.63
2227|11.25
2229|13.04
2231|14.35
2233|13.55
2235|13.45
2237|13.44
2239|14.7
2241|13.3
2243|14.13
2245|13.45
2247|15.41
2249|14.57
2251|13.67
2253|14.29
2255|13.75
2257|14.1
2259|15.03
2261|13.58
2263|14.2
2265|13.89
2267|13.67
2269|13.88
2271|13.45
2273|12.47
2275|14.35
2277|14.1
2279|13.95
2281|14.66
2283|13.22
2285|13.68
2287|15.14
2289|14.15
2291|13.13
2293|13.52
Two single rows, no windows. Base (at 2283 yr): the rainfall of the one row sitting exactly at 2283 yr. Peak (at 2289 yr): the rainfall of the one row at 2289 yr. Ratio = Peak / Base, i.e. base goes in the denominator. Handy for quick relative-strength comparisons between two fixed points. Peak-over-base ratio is 1.07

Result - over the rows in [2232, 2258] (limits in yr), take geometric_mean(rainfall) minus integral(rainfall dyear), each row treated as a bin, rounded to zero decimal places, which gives -350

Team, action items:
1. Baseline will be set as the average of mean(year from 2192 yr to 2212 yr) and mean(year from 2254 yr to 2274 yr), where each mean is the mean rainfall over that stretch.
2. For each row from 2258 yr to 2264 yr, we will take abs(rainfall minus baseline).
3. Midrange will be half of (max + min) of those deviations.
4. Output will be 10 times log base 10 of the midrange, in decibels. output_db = 1.6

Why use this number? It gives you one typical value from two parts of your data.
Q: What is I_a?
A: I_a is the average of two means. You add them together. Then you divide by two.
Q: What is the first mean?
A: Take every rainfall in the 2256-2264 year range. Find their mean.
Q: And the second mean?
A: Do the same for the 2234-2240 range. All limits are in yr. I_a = 14.0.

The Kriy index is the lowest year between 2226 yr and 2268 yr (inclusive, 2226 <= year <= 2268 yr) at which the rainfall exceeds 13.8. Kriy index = 2231 yr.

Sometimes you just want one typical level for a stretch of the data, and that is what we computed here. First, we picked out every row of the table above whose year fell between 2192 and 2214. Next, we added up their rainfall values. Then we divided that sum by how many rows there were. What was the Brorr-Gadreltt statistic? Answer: 11.6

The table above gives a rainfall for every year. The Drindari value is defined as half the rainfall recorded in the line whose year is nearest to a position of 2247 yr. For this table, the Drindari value 7.7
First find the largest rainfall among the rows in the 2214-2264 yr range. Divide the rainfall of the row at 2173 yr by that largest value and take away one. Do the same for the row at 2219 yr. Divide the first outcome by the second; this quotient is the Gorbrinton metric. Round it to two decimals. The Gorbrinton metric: 0.35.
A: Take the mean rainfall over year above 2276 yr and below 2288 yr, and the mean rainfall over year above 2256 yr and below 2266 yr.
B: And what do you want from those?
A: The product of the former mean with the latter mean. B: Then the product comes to 200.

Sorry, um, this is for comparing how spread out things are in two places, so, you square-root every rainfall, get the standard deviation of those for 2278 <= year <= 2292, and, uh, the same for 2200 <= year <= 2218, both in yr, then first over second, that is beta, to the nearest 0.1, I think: 0.3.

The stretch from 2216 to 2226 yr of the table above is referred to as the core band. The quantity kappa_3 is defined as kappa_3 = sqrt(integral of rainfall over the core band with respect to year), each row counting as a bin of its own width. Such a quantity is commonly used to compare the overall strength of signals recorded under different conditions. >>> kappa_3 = 9.7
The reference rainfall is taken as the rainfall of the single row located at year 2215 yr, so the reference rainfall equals 8.219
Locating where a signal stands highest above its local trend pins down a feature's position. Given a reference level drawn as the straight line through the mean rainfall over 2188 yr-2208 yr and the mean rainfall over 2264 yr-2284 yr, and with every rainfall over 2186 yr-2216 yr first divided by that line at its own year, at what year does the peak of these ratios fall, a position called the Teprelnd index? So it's 2193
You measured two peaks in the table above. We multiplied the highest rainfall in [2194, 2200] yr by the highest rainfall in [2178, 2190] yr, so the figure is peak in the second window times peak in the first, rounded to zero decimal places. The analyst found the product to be 231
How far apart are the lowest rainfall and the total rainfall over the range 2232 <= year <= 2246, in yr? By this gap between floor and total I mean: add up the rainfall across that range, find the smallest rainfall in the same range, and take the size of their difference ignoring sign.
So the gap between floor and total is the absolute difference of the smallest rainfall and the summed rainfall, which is 82.7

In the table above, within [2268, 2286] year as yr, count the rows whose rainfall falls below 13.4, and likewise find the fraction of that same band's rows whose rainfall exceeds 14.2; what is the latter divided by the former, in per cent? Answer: 11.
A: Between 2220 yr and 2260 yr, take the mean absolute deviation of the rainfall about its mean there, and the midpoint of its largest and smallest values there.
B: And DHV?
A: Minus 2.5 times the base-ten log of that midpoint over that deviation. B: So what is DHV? -2.61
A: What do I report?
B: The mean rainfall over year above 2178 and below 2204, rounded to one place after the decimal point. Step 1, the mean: 13.8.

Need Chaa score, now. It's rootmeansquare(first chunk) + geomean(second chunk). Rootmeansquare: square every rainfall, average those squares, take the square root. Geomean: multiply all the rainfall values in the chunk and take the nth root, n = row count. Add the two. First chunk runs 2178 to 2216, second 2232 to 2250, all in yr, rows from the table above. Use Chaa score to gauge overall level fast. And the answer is 26.6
